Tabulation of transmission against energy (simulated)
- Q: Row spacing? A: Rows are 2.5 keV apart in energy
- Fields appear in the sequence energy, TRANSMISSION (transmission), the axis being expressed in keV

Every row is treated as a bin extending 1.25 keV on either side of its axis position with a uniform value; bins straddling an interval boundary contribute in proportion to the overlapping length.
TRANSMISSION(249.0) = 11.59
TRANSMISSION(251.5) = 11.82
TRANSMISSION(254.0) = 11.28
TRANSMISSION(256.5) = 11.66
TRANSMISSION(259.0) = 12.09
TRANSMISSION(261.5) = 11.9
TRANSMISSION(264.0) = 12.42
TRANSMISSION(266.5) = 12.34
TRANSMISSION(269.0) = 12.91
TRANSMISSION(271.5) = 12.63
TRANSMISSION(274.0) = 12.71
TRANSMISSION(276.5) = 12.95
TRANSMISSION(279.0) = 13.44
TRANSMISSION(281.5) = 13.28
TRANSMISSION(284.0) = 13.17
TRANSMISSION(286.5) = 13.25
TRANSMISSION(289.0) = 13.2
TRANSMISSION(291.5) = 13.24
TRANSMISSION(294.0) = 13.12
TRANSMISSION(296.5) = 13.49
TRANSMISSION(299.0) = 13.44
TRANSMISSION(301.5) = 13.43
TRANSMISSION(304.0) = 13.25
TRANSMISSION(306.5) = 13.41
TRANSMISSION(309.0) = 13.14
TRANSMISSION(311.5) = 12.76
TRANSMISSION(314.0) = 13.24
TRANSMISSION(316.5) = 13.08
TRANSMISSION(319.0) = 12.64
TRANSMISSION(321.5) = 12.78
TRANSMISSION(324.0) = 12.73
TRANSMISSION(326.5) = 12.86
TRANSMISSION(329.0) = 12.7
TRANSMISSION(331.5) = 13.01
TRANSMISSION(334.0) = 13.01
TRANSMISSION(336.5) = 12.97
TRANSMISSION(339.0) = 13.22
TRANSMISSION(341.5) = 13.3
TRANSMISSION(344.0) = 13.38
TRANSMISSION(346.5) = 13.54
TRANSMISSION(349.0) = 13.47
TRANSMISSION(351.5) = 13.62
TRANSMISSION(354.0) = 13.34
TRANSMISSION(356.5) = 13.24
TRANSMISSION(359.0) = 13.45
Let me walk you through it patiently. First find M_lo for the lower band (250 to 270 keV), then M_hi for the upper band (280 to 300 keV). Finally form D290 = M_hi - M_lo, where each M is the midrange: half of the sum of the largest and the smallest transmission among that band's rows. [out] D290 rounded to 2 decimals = 1.21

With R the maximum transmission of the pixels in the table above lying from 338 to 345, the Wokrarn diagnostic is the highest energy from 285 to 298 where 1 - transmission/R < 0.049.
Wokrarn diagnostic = 296.5 keV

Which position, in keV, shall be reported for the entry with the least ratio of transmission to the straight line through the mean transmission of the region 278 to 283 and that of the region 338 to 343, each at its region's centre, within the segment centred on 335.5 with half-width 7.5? 329.0 keV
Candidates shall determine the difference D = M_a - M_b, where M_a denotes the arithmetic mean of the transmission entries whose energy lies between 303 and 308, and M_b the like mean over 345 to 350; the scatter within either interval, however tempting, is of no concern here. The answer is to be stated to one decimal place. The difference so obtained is -0.2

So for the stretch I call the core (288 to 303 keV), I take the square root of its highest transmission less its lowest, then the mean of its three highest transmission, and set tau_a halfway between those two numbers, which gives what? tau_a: 7.03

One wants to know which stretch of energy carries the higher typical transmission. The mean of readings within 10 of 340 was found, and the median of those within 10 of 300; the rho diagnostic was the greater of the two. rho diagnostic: 13.3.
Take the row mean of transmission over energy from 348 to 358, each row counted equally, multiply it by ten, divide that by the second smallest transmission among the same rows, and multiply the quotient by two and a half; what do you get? 25.1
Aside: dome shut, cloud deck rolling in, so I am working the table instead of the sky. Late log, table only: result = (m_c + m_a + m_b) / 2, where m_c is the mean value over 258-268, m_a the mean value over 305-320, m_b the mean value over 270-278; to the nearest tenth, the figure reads 19.0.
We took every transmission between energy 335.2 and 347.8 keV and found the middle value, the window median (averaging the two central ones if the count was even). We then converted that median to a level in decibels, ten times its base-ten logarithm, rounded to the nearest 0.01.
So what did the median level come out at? 11.24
